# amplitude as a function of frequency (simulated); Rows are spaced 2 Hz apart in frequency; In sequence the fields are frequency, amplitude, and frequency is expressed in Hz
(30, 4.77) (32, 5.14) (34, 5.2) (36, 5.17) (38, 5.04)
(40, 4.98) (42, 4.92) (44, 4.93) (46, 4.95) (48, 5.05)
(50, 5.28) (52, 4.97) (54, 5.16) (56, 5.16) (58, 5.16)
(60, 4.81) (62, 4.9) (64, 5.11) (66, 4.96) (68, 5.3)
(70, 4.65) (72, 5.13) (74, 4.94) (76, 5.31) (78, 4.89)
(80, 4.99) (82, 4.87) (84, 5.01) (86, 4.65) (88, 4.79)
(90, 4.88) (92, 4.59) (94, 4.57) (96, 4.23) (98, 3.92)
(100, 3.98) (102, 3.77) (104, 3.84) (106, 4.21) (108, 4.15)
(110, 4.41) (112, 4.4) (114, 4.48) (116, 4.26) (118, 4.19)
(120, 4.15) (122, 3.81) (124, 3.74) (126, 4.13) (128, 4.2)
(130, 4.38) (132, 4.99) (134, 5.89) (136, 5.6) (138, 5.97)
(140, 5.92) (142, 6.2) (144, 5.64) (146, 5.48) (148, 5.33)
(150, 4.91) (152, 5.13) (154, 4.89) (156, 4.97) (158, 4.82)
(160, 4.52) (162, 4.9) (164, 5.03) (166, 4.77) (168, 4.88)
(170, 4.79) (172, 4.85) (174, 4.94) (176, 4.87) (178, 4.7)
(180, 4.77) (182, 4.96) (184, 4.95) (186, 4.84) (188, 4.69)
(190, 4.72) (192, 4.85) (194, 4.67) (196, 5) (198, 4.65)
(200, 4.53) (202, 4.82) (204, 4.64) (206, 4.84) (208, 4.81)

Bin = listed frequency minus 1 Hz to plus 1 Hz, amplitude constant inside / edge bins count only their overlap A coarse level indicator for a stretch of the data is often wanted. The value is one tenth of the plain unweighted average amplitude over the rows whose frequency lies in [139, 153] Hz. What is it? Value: 0.552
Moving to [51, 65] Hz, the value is 0.504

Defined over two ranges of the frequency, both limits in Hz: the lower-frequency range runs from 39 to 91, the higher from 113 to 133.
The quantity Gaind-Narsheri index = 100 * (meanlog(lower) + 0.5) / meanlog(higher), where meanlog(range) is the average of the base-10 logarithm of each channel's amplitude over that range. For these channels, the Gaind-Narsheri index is 192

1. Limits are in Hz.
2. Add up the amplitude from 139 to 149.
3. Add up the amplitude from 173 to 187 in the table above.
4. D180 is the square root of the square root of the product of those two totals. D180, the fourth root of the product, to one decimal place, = 5.6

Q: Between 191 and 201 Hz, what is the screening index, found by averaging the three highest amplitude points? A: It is 4.8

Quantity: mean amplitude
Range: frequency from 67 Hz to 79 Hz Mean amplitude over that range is 5.0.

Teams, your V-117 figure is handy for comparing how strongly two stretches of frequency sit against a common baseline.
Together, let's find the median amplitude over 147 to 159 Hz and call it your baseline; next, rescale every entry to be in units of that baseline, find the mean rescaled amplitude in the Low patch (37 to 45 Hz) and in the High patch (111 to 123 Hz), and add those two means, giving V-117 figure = 1.86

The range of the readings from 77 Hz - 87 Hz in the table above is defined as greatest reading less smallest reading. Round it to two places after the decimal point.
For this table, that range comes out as 0.36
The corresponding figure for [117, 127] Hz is 0.45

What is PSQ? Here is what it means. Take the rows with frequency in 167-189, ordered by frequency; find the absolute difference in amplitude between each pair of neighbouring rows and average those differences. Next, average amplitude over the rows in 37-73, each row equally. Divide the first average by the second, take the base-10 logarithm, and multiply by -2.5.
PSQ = 4.2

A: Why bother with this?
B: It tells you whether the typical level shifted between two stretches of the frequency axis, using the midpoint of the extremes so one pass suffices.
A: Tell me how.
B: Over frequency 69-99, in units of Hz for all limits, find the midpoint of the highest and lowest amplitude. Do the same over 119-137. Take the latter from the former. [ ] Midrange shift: -0.2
